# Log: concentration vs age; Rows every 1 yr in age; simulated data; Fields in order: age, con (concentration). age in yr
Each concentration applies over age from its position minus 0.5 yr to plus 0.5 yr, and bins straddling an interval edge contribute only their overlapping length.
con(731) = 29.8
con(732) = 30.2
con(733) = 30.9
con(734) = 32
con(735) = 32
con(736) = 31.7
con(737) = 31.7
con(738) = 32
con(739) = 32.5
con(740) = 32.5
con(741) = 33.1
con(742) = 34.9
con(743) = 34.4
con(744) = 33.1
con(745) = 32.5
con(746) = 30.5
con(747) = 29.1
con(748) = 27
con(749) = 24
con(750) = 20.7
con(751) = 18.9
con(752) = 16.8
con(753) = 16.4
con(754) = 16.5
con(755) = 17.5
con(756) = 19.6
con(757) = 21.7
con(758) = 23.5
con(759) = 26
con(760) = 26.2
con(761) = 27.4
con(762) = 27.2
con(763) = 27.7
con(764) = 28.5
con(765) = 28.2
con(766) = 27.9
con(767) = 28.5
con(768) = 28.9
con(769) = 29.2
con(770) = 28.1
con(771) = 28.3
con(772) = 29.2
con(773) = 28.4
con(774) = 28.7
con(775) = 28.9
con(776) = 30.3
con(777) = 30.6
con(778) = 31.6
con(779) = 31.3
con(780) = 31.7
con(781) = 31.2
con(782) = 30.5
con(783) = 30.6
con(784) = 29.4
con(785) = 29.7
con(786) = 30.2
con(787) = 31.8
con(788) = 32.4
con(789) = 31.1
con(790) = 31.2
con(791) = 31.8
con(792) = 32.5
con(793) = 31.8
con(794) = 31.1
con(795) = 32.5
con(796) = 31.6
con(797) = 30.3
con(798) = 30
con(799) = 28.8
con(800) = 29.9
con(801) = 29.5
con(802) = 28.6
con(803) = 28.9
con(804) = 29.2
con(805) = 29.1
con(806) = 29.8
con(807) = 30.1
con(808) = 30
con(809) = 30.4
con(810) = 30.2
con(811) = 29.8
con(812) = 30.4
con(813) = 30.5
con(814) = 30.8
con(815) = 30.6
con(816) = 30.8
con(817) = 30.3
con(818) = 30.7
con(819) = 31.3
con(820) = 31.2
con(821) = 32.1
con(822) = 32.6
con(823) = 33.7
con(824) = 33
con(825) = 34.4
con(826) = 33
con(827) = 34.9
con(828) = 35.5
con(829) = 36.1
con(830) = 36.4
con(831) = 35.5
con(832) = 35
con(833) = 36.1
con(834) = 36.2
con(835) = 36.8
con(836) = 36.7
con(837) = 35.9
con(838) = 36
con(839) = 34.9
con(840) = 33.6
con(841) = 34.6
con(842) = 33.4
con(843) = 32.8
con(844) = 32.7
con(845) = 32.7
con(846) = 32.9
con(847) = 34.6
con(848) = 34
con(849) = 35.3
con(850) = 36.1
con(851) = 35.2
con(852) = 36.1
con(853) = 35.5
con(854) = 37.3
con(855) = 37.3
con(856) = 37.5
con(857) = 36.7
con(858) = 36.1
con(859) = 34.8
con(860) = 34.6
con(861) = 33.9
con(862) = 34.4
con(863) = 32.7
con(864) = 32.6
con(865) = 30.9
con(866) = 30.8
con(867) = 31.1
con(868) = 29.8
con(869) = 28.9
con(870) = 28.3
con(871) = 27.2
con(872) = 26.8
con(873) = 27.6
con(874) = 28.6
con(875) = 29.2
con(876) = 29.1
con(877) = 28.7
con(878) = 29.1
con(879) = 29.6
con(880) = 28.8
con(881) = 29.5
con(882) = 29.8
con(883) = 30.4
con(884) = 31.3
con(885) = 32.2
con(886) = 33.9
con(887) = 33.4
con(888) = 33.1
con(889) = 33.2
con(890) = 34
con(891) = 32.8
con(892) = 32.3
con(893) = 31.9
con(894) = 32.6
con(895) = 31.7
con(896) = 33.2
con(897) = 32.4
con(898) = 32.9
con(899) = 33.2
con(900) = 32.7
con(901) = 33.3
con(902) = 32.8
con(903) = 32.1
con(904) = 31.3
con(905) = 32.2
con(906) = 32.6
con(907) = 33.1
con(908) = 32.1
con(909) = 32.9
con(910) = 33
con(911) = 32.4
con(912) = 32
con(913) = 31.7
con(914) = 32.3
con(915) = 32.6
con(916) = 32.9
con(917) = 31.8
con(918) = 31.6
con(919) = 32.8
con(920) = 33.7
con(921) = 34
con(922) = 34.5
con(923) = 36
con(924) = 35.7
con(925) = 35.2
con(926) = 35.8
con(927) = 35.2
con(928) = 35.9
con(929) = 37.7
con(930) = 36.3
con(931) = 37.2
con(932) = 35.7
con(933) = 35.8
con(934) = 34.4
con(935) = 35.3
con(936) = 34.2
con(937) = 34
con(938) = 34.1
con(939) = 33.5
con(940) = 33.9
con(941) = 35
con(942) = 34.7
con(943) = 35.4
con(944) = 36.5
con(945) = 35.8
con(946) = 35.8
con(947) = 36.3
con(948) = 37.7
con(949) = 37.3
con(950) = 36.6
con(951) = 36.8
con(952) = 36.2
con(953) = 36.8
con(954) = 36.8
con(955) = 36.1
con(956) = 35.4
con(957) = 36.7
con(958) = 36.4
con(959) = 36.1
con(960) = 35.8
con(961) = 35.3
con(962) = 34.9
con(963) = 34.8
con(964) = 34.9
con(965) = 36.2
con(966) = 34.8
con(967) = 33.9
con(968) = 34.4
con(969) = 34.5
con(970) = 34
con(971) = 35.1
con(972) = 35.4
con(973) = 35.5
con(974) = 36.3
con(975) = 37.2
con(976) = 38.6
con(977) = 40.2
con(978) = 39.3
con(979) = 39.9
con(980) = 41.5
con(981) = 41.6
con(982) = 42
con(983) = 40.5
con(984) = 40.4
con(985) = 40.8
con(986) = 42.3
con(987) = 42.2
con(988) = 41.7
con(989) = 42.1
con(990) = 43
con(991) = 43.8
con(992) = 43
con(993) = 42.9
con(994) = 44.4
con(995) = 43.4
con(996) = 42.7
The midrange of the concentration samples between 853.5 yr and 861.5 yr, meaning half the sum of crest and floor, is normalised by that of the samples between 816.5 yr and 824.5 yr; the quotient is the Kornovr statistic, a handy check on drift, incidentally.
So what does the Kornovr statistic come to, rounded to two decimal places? 1.12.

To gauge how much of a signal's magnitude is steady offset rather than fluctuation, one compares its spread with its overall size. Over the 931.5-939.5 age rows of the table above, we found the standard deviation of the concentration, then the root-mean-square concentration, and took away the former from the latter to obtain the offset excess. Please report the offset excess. 33.8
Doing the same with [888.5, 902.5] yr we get 32.2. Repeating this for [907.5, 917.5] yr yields 31.9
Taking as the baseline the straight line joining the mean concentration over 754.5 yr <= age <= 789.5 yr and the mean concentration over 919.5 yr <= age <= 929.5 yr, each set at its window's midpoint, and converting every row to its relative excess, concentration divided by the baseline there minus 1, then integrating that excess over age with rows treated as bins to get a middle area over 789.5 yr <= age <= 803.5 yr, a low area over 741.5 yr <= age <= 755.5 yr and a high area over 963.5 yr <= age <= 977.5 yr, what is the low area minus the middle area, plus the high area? -2.2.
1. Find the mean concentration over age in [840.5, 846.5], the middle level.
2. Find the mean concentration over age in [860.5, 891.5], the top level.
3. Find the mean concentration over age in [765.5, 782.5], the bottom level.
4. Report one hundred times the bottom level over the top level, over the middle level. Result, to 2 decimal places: 2.91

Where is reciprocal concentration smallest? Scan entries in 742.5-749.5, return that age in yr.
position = 743 yr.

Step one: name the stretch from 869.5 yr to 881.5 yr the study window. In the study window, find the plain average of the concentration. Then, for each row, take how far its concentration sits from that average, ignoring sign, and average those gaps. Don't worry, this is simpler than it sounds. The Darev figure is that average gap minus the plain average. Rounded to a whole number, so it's -28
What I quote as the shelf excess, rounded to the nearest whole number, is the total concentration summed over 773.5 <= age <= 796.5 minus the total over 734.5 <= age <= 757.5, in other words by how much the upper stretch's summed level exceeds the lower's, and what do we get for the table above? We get 93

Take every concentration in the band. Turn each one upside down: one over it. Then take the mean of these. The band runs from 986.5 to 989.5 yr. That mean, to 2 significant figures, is 0.024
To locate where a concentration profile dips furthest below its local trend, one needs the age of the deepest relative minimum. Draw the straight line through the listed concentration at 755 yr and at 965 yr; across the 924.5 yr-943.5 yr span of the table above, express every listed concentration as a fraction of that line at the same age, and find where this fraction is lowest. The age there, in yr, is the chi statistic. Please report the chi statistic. 939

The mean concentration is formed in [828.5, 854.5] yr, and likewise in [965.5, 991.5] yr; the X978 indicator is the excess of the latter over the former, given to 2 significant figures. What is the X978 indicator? 3.8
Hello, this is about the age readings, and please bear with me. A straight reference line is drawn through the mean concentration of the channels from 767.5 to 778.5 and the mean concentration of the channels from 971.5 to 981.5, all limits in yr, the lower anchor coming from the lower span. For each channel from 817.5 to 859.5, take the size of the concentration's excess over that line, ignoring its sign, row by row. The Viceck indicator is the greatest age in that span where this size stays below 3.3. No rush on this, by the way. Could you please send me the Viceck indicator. 859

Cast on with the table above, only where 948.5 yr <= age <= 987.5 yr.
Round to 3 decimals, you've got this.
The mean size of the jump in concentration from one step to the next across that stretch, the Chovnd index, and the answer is 0.655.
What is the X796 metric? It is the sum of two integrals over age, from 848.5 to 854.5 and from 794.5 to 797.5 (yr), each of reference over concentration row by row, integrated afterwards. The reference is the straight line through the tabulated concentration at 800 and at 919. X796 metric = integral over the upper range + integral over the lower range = 8.1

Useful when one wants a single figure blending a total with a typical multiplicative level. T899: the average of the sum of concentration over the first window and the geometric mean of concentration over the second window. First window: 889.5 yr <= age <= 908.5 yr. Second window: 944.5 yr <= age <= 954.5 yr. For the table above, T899 328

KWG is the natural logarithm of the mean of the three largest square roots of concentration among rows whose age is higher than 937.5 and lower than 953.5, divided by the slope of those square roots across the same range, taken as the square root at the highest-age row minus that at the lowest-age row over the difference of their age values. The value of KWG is 6.0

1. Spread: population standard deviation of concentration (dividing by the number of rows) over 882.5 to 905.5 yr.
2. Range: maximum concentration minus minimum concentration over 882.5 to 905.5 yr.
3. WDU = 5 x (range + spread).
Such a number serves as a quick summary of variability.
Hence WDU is 22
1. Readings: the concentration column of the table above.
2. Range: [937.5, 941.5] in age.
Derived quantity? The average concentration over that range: 34.1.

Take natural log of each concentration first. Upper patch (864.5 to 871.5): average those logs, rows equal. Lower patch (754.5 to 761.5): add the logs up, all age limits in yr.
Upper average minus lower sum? -18.5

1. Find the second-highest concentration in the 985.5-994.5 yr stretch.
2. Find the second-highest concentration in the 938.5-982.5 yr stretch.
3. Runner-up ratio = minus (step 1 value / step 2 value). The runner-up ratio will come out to -1.05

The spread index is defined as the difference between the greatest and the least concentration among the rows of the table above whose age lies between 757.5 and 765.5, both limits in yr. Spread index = 5.0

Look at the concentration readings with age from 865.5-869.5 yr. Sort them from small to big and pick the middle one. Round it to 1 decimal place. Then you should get 30.3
